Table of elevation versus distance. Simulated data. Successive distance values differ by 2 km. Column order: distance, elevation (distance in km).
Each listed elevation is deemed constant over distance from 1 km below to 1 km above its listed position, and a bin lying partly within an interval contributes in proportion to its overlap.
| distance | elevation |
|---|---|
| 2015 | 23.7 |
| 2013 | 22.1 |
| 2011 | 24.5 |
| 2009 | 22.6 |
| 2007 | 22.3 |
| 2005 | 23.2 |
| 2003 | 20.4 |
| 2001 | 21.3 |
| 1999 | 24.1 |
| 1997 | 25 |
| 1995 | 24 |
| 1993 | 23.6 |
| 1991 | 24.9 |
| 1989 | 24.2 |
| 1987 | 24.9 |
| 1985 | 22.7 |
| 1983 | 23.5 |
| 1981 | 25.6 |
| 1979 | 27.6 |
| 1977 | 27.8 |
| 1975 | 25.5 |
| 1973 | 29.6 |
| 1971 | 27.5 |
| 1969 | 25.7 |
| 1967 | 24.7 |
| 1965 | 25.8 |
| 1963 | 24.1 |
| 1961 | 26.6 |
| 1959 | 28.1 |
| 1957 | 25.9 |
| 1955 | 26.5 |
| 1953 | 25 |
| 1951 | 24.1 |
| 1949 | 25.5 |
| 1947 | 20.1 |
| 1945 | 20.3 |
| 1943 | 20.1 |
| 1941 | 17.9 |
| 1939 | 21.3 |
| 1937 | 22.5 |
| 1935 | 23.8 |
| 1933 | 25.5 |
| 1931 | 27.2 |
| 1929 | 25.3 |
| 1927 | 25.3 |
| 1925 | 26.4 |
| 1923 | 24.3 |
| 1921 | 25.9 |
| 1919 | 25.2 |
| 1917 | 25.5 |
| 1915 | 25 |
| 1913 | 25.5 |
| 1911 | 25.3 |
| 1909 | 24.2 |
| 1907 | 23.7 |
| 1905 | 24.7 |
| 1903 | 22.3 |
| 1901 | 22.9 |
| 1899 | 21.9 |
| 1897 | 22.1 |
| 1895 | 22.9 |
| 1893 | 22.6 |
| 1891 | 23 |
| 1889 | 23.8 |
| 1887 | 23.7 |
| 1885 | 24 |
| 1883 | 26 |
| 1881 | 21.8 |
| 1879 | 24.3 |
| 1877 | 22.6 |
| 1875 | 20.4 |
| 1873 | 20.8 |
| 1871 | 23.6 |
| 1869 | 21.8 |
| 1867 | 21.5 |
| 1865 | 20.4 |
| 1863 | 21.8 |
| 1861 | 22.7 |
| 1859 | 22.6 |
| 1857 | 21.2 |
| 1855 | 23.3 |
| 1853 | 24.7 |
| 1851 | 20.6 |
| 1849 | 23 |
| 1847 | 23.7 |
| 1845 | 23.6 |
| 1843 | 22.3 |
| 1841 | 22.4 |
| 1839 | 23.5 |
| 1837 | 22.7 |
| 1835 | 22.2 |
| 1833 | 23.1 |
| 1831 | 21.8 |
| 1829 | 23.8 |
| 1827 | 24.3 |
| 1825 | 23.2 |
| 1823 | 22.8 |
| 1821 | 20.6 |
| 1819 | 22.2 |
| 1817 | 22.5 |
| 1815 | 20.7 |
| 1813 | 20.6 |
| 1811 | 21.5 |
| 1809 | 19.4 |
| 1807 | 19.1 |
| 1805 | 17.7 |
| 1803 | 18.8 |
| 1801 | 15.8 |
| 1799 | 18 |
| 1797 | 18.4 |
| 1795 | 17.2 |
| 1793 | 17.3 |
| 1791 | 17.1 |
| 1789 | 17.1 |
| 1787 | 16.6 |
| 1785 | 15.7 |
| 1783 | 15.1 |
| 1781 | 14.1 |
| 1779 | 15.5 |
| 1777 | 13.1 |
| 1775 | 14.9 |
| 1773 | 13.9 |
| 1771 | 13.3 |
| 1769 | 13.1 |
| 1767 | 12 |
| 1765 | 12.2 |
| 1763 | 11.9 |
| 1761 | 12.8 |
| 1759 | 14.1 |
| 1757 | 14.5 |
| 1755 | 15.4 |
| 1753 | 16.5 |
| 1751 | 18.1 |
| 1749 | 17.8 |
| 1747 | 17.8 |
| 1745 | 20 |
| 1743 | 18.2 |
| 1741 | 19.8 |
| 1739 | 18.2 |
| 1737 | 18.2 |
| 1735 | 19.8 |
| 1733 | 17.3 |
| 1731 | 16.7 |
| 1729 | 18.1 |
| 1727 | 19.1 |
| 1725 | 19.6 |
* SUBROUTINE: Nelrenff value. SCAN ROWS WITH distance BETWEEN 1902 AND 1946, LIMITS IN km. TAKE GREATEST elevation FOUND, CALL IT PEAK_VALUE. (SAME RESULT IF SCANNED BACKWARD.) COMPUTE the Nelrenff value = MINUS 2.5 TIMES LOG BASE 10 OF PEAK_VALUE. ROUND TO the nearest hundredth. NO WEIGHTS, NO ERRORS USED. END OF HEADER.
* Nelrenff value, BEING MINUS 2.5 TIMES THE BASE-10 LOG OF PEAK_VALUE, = -3.59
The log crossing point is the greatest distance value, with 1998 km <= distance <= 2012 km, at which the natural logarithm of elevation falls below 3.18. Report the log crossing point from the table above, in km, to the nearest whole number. 2009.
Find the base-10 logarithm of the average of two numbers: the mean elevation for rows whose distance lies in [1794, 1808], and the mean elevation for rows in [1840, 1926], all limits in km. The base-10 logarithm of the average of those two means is 1.31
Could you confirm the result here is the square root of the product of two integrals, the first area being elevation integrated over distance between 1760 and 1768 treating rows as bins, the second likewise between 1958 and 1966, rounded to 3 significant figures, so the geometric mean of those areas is 143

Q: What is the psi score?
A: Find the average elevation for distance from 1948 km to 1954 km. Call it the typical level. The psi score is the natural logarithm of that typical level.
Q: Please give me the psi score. 3.21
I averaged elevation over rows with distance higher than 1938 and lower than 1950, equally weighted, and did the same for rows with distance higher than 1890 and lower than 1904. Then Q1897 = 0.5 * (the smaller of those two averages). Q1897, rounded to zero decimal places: 10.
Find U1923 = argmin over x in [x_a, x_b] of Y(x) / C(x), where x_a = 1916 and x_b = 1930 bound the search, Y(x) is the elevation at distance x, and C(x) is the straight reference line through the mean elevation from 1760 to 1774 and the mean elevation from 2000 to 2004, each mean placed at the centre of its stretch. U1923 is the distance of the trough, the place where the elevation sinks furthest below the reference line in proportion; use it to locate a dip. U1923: 1923 km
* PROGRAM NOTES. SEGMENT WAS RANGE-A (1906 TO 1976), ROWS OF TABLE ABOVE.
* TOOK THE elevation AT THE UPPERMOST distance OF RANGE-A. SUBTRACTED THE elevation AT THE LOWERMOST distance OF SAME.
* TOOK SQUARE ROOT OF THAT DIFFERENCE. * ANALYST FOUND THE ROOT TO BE 1.3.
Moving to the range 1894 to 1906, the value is 1.3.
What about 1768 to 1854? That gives 3.4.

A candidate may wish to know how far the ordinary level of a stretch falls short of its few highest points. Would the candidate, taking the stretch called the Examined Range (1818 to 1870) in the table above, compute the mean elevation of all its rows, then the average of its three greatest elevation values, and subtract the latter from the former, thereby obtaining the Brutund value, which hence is -1.7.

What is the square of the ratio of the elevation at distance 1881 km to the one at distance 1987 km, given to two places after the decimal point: 0.77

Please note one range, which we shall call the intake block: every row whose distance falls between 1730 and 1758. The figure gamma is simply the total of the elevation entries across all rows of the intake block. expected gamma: 248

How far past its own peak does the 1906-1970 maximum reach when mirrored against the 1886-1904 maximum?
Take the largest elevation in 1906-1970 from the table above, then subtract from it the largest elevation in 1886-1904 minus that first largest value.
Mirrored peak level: 32.4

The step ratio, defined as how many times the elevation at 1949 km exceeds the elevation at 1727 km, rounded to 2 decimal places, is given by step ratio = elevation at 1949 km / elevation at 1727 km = 1.34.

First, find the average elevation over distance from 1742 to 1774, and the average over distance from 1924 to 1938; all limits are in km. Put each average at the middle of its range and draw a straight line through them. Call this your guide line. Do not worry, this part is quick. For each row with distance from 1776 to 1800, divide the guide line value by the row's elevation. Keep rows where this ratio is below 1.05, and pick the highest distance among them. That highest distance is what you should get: 1799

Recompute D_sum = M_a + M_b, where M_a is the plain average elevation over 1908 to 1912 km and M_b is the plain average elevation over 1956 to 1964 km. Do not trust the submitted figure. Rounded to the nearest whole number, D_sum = 51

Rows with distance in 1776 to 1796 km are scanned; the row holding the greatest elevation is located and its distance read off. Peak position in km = 1793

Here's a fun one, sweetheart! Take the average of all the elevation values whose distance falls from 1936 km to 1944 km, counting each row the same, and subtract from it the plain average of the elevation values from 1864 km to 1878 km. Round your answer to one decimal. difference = -1.1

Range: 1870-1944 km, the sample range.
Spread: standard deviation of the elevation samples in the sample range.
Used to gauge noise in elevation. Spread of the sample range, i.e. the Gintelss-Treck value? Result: 2.0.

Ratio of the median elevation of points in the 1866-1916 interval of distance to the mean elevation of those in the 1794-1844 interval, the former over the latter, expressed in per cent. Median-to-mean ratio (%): 110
